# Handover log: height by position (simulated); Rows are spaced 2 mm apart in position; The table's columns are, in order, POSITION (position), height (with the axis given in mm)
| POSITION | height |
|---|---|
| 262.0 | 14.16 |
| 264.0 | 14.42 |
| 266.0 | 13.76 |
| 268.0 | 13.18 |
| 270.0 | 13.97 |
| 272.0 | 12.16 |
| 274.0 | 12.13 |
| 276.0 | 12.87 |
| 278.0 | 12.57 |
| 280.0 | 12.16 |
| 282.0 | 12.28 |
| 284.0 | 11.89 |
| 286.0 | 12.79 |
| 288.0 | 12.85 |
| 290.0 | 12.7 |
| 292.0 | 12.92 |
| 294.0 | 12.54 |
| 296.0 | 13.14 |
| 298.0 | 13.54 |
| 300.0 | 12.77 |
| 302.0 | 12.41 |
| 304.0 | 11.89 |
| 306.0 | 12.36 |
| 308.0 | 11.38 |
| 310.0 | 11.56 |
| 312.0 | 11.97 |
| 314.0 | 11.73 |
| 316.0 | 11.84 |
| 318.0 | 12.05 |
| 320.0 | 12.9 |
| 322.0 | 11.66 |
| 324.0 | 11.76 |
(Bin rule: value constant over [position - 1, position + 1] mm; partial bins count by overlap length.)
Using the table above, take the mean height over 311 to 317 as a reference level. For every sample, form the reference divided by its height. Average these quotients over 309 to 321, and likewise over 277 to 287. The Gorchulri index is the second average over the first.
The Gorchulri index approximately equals 0.97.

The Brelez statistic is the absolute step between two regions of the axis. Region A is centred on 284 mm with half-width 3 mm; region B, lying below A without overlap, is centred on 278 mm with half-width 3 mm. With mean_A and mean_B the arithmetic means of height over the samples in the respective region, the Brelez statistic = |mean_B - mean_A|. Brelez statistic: 0.2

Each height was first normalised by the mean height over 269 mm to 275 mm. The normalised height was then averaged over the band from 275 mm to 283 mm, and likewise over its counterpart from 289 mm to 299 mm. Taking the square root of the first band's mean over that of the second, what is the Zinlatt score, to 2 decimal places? 0.98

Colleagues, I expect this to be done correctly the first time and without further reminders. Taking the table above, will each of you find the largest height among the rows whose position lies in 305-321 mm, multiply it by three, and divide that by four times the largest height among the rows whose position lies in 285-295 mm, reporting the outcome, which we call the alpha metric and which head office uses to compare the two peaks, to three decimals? 0.749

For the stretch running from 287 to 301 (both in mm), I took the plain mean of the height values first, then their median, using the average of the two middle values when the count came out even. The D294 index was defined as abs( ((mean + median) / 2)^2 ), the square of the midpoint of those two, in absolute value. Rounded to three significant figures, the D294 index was 166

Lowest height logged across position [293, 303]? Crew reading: 12.41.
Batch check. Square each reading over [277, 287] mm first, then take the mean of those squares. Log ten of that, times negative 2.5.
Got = -5.46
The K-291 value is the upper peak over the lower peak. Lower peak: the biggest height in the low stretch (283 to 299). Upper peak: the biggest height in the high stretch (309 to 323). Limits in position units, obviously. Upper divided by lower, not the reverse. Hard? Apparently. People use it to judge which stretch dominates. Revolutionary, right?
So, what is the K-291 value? 0.95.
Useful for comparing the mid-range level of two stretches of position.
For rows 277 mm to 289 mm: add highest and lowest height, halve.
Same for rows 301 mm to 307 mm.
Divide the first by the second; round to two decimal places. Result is 1.02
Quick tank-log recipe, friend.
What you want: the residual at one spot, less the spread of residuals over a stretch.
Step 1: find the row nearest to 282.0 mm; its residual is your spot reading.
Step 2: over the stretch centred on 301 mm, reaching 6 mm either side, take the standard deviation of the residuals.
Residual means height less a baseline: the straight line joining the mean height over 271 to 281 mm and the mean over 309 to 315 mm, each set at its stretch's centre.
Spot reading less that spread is -0.5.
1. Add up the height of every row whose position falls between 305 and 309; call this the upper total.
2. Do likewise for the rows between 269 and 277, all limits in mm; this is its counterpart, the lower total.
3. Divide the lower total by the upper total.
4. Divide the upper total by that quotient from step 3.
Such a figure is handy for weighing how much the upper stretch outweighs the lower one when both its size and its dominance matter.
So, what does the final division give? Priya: 11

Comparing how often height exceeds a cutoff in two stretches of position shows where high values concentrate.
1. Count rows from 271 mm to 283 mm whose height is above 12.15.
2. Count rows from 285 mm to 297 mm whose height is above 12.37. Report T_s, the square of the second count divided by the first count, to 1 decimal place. 7.2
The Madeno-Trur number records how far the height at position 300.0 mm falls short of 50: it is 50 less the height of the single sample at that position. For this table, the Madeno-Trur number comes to 37.2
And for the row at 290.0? 37.3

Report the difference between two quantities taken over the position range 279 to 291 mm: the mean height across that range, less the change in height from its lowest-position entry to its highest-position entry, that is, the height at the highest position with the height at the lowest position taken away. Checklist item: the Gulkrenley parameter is 11.9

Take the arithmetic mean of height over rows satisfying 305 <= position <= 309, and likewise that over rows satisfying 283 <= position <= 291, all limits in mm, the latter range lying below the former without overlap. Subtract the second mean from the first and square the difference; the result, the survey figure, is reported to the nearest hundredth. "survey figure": 0.47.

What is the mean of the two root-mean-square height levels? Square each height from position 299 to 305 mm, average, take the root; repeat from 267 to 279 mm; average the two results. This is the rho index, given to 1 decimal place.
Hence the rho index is 12.6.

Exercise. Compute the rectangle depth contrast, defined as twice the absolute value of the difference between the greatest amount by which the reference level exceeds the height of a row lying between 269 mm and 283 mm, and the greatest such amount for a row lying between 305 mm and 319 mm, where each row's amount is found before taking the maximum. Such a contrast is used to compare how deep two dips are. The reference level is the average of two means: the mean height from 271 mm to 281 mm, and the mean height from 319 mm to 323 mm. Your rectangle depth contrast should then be 1.5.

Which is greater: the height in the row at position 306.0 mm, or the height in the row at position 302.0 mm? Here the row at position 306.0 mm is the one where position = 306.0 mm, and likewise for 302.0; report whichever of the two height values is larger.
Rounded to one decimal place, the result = 12.4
